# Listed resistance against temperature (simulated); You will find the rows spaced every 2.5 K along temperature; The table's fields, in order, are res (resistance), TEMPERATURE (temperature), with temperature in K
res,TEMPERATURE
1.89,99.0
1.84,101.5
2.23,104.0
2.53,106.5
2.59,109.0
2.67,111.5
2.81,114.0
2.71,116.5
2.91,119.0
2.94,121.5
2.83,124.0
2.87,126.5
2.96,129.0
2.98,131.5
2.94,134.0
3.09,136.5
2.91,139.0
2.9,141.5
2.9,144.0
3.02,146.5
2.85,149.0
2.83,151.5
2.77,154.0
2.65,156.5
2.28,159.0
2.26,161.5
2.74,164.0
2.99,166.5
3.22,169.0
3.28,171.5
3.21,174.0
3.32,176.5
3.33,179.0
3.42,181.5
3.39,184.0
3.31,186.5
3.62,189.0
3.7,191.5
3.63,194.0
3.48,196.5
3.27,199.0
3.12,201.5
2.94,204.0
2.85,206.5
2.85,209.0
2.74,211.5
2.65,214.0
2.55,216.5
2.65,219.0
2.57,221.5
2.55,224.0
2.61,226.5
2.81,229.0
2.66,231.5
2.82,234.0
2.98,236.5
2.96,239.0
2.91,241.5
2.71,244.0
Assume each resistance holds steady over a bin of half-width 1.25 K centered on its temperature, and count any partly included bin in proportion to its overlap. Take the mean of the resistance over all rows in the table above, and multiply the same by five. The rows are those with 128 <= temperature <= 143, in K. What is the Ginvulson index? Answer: 14.8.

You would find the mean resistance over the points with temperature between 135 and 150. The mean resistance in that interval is 2.9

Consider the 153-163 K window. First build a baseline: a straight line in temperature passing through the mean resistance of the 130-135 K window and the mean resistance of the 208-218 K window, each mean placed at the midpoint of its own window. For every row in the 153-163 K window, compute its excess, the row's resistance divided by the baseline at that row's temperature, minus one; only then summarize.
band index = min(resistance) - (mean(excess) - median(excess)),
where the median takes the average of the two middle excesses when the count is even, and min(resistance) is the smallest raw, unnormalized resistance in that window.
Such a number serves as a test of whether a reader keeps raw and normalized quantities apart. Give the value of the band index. 2.3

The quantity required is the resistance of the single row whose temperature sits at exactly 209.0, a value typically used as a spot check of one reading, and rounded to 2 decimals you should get 2.85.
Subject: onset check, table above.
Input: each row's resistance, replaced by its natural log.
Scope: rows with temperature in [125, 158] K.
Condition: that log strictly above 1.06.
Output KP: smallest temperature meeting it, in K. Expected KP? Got 129.0 K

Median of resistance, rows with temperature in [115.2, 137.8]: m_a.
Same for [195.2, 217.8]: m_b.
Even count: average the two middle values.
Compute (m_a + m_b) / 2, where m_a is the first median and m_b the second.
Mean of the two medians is 2.9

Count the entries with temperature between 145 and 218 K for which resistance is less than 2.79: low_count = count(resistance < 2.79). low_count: 8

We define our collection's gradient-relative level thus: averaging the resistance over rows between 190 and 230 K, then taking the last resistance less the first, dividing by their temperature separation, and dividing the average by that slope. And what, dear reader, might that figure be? -124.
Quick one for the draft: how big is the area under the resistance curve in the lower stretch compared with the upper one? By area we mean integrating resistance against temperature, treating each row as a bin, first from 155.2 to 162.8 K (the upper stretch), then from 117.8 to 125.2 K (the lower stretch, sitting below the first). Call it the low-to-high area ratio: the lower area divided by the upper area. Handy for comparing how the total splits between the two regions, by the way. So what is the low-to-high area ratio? 1.2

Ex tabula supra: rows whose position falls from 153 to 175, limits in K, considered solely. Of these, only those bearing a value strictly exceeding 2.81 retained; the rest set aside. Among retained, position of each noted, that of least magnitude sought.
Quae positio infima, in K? 166.5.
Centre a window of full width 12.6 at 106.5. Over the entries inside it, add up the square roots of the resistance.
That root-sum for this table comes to 7.7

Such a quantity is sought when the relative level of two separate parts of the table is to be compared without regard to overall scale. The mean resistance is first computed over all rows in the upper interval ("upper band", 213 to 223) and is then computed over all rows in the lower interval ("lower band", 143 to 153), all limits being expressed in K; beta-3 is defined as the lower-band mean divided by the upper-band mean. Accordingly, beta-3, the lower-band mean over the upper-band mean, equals 1.11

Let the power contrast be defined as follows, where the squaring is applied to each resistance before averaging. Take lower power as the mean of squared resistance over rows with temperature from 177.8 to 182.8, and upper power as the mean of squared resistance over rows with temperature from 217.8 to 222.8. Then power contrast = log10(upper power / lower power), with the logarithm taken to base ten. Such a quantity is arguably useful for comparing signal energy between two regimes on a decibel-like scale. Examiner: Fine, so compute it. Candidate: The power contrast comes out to -0.22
